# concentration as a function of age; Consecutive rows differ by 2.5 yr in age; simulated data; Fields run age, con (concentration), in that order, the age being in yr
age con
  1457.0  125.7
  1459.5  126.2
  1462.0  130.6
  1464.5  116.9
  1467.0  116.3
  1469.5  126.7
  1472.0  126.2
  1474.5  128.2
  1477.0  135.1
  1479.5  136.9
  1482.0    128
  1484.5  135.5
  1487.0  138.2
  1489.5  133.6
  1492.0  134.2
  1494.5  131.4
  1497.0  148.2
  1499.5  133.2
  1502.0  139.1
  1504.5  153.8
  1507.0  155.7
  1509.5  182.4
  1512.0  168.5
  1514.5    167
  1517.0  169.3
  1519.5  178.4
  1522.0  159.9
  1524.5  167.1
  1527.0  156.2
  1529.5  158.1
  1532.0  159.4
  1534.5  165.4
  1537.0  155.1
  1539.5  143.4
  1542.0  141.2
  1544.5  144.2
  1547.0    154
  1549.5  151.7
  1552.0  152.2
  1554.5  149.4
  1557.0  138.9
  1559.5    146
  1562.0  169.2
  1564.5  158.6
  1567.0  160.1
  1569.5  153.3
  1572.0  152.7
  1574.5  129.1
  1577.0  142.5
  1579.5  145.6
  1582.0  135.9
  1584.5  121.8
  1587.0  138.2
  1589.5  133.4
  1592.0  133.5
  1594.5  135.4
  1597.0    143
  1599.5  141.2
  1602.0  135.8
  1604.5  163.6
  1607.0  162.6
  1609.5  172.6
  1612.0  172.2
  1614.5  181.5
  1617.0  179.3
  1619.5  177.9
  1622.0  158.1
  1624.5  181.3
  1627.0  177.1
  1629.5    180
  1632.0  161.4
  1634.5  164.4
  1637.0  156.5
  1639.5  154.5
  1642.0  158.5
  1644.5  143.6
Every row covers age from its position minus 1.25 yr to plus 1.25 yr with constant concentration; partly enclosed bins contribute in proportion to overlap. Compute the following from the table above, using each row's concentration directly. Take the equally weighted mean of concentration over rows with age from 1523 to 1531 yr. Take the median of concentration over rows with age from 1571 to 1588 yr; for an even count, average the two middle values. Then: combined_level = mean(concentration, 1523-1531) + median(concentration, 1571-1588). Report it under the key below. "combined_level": 299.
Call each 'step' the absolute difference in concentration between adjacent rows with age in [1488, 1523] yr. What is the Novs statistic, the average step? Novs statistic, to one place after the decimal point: 10.0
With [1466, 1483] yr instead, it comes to 5.1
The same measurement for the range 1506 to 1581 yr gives 8.4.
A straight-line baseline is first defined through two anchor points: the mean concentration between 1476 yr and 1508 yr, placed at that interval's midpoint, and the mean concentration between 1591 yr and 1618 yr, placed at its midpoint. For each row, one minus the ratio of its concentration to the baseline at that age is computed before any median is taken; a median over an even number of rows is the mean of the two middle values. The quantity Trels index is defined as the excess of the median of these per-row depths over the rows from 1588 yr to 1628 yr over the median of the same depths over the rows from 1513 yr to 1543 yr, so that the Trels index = 0.066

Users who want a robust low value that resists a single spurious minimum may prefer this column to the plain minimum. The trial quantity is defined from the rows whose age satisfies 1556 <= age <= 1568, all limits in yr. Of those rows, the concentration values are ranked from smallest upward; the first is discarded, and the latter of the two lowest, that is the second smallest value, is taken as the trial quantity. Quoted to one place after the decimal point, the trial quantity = 146.0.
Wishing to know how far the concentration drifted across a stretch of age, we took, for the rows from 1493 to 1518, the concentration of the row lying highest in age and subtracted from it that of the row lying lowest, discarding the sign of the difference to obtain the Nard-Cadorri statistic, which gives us 38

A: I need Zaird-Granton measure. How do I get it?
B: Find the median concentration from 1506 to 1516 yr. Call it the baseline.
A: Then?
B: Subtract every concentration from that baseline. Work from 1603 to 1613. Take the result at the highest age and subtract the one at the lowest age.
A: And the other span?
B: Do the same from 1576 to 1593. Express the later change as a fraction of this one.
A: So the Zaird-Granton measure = -1.0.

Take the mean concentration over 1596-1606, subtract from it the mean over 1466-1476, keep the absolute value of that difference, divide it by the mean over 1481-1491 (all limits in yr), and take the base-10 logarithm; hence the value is -0.79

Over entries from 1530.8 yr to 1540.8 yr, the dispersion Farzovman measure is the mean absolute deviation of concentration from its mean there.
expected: 6.6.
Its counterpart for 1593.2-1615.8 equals 15.6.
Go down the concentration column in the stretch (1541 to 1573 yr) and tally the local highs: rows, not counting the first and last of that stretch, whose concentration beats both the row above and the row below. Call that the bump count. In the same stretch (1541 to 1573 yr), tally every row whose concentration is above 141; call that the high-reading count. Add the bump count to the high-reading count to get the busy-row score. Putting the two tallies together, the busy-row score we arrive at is 16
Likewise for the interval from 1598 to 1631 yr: 16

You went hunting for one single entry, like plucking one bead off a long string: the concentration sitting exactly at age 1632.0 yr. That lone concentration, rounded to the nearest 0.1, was 161.4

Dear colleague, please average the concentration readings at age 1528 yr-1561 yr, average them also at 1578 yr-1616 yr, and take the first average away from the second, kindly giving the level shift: -3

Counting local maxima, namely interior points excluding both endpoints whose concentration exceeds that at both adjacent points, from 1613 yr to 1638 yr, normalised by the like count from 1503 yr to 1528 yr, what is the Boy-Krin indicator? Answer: 1.0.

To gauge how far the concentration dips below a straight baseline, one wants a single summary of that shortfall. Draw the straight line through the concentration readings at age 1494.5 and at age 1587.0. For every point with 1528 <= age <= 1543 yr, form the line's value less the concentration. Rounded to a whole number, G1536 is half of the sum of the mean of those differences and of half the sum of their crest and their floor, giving -19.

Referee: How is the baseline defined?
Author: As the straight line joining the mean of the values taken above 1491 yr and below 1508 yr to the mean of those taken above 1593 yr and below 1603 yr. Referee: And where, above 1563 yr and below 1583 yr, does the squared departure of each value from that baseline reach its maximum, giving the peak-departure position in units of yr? 1567.0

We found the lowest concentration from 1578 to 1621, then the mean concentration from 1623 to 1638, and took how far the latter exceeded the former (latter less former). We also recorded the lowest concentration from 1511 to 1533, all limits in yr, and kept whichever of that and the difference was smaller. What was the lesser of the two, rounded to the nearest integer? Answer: 48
